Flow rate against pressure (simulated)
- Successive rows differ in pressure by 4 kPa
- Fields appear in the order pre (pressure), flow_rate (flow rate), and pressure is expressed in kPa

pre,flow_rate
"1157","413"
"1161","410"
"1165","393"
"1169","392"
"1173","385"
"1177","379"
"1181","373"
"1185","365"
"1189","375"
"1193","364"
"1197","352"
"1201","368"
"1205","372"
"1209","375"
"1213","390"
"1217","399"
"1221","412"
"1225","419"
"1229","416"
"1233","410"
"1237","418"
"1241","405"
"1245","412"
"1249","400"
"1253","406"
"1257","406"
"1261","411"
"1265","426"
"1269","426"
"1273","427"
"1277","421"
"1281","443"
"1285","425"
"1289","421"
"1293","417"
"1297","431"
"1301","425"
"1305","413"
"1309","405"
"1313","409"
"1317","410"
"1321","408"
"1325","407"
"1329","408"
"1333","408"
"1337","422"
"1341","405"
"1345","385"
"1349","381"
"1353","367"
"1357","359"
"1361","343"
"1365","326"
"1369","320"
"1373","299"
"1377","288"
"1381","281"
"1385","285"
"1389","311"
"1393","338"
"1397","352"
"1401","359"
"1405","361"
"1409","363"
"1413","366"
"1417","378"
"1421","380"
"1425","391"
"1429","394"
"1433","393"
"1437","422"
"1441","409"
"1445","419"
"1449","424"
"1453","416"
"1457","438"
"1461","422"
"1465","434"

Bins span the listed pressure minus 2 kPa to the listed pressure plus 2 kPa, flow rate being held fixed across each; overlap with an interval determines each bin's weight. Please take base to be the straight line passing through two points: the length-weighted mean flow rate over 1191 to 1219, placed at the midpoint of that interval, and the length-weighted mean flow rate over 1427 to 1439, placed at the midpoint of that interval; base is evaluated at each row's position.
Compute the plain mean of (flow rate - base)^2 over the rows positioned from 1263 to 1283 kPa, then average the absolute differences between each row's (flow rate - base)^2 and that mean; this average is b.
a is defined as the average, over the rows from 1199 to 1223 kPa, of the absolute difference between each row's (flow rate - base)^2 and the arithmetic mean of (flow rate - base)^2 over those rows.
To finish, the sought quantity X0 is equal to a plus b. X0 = 916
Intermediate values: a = 375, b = 542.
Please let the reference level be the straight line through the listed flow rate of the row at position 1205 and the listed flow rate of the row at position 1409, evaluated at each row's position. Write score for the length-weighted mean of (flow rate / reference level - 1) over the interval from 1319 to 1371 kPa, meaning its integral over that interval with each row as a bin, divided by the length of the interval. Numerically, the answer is 0.04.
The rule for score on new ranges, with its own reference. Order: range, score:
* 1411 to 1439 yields 0.07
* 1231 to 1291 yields 0.13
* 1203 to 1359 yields 0.11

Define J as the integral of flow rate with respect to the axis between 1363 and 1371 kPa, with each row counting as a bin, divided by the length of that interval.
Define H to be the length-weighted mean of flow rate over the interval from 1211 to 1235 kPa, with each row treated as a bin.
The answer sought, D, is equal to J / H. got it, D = 0.79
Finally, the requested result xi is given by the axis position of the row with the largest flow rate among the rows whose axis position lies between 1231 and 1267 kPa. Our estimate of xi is 1265 kPa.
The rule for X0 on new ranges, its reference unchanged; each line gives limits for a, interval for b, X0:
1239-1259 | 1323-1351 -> 335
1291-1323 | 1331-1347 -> 790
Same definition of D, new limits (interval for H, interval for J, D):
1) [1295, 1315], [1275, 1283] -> 1.04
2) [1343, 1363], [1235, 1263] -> 1.11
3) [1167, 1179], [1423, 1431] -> 1.02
